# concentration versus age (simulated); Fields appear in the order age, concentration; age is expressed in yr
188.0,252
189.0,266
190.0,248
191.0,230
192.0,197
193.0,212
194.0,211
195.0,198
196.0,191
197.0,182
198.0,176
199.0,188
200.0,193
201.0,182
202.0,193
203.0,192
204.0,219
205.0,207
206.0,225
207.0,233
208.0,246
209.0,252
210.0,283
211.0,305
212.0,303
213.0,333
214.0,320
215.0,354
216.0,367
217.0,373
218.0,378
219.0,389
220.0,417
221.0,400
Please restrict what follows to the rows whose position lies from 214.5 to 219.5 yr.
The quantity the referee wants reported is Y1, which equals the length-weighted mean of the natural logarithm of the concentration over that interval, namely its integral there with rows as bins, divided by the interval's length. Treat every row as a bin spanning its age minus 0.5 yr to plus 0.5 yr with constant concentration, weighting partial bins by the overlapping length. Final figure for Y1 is 5.92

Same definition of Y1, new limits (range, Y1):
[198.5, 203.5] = 5.24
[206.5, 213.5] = 5.62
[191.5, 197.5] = 5.29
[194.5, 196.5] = 5.27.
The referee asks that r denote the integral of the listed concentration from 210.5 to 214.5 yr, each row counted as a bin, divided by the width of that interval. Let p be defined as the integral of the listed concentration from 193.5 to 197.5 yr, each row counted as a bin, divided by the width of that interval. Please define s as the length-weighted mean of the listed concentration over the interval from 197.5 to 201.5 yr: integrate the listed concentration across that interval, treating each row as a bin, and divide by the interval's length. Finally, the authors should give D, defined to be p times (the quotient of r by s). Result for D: 334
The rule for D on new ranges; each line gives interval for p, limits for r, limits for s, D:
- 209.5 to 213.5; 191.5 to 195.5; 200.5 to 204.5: 318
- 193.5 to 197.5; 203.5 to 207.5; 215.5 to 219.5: 115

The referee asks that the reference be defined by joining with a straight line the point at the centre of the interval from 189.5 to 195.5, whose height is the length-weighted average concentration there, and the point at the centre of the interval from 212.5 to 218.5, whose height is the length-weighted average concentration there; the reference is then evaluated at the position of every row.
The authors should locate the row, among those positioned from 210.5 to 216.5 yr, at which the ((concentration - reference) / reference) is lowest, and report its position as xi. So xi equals 212.0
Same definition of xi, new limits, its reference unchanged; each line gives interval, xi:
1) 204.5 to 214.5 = 205.0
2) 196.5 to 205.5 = 201.0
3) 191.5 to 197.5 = 197.0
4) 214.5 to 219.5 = 215.0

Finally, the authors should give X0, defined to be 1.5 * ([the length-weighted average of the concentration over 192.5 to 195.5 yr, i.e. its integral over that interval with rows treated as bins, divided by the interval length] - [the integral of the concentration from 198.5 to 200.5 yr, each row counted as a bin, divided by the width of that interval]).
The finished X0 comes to 25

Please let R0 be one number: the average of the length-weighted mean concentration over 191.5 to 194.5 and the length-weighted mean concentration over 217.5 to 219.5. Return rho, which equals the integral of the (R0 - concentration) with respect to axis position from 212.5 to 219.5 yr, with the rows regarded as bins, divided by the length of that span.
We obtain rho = -64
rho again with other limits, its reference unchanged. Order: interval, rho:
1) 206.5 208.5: 56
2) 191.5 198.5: 100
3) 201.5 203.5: 103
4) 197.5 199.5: 113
